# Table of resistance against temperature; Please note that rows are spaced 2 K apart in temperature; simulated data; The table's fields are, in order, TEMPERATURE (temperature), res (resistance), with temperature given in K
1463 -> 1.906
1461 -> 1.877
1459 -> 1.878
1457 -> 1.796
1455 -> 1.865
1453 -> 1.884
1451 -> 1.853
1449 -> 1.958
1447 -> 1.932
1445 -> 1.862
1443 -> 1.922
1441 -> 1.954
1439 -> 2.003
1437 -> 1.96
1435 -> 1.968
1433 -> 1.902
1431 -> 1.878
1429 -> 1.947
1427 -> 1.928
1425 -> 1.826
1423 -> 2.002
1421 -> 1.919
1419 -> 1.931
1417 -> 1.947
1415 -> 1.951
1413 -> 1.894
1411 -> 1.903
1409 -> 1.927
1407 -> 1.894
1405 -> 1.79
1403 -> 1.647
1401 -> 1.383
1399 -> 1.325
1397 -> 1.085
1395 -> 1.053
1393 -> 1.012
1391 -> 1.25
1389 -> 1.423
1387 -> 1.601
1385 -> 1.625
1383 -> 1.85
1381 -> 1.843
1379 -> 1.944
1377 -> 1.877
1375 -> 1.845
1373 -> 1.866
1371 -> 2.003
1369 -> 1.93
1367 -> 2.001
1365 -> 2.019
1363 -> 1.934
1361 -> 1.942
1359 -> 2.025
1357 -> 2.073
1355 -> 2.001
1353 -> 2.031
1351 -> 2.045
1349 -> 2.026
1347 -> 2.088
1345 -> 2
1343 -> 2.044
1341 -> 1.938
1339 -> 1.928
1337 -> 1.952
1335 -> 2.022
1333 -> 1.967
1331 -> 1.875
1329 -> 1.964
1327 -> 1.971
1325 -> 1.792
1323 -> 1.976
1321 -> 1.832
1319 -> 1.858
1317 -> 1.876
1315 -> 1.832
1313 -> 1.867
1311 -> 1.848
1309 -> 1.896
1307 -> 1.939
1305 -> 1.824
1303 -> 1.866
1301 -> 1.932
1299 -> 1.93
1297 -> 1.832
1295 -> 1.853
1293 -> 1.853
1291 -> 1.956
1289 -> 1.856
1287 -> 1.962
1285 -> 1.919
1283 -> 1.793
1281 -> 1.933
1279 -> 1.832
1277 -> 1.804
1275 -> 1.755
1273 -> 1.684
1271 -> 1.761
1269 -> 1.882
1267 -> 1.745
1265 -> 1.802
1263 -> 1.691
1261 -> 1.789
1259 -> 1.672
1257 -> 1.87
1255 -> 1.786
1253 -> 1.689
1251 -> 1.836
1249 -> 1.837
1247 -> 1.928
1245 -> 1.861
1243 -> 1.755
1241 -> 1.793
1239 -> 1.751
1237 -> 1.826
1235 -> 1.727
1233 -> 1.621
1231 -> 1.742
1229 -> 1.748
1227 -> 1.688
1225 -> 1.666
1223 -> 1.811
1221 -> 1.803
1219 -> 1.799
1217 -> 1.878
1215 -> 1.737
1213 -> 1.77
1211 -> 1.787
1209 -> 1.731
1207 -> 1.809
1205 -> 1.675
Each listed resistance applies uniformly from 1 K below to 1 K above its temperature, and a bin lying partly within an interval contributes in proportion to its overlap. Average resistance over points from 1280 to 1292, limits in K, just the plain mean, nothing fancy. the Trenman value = 1.90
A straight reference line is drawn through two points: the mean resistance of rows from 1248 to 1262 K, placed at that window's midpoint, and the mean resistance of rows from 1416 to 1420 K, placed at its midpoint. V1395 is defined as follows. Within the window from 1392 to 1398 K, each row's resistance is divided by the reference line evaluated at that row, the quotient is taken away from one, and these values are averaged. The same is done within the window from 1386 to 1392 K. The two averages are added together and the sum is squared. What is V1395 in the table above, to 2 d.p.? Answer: 0.50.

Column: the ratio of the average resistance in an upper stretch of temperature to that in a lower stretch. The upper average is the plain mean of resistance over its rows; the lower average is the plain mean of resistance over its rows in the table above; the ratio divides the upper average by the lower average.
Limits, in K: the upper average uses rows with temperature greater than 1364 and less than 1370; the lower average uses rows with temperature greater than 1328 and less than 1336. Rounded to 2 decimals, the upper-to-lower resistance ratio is 1.01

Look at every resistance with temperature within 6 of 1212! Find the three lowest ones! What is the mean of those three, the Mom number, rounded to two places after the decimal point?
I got 1.75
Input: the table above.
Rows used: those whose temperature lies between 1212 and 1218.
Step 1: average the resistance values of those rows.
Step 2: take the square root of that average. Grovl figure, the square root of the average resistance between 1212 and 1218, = 1.34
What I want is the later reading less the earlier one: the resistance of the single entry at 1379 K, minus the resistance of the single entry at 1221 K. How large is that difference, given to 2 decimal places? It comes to 0.14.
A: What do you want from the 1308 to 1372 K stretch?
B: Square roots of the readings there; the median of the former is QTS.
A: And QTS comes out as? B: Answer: 1.402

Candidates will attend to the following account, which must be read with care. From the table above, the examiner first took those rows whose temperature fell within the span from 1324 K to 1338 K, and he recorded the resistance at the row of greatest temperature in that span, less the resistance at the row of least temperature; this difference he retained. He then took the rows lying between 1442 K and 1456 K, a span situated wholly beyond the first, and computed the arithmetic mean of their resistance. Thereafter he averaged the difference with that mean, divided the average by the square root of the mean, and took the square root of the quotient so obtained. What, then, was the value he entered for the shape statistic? 0.864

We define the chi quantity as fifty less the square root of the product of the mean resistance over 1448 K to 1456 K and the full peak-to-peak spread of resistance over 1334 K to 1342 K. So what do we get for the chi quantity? 49.6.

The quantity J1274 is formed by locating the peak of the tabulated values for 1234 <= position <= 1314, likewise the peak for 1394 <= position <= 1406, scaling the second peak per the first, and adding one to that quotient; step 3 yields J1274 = 1.912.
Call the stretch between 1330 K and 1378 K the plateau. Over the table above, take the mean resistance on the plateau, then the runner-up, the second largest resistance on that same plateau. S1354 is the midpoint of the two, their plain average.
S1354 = 2.02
